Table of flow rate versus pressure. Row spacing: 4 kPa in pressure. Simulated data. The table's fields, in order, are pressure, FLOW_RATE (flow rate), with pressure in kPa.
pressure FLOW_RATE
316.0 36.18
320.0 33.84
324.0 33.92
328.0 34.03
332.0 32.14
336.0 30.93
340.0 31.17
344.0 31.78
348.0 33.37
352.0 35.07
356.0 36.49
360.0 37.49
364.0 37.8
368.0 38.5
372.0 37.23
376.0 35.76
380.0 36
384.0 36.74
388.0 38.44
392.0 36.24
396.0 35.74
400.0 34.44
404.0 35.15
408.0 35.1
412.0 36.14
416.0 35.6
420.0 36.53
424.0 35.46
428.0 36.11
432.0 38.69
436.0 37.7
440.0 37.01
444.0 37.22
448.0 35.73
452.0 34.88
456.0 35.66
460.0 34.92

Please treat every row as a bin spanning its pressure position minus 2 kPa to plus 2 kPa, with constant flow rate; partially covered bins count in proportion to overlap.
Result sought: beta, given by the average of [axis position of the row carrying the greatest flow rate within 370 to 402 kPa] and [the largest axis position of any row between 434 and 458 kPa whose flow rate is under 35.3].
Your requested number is 420 kPa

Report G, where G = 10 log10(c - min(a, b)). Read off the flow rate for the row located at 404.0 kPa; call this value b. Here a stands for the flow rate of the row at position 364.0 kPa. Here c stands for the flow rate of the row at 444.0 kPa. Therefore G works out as 3.2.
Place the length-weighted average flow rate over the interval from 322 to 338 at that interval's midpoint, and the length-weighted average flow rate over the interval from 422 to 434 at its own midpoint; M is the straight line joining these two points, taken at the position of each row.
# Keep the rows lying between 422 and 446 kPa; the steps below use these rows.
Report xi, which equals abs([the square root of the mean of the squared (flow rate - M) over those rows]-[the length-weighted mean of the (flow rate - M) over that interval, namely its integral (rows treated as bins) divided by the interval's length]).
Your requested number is 0.9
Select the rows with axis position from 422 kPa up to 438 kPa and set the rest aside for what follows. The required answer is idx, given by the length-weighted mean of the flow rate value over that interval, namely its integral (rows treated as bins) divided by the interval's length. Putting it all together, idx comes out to 37.0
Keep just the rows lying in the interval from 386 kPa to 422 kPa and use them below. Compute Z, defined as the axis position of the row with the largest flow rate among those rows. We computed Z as 388.0 kPa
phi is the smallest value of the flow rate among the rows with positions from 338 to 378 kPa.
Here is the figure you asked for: 31.17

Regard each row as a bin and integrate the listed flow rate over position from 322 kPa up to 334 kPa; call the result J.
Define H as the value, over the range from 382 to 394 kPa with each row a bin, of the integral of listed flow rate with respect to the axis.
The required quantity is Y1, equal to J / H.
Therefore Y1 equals 0.90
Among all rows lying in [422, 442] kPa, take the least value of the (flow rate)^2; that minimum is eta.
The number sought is 1257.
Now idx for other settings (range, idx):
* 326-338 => 32.4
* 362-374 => 37.8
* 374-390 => 36.7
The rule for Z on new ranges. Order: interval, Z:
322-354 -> 352.0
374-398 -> 388.0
